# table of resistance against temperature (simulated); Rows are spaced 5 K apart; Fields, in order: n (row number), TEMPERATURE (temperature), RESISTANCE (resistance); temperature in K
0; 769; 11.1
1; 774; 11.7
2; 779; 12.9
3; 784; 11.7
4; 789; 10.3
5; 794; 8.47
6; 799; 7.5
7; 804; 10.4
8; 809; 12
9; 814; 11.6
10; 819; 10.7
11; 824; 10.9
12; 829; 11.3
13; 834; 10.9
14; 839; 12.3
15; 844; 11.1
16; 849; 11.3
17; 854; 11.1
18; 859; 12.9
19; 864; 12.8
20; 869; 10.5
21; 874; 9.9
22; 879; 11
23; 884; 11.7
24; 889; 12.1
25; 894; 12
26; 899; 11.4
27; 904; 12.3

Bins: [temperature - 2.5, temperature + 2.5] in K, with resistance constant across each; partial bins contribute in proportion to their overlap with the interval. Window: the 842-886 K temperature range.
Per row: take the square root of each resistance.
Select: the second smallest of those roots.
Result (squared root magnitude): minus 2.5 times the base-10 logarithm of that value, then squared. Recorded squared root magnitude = 1.63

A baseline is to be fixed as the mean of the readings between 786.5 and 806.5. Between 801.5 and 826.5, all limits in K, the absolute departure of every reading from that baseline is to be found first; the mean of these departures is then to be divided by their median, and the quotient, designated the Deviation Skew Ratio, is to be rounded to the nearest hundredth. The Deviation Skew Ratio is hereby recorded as 1.13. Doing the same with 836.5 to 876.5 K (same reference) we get 1.14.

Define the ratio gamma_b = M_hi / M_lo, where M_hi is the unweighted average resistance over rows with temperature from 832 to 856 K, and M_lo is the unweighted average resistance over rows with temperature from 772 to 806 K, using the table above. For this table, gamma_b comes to 1.09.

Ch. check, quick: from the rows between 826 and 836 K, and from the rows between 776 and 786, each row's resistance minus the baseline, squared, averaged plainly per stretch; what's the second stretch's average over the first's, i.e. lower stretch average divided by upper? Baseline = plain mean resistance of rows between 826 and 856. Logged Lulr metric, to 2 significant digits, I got 14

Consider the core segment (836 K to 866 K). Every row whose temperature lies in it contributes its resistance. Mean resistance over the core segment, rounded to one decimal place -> 11.9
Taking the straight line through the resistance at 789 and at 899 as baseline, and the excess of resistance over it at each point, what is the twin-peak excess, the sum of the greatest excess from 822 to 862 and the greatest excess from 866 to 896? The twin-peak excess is 2.7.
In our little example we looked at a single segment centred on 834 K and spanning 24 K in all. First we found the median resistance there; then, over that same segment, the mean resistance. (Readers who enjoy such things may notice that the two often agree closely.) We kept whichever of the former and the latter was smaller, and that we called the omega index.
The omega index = 11.1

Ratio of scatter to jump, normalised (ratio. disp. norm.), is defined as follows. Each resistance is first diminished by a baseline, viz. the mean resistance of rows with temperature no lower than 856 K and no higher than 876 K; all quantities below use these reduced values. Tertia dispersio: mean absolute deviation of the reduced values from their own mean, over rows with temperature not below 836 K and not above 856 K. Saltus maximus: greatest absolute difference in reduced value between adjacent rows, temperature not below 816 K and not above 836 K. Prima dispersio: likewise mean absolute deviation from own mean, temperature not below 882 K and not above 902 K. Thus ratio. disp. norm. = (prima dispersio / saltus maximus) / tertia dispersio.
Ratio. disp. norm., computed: 1.5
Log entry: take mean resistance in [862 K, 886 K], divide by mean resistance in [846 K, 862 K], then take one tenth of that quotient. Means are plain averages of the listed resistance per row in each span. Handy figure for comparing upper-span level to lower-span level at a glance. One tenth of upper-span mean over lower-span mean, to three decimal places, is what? 0.095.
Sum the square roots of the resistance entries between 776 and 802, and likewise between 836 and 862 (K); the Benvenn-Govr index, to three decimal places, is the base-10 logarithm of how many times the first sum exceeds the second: -0.033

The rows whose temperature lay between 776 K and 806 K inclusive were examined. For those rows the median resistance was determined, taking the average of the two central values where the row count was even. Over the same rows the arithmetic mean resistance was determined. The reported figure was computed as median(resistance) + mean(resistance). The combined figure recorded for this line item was 20.6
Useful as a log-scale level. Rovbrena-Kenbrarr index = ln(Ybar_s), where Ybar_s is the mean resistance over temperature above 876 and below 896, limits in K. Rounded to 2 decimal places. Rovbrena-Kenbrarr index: 2.46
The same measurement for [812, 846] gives 2.42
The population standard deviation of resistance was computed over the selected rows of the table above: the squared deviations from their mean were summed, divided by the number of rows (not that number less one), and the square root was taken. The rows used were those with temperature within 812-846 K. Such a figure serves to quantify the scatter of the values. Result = 0.51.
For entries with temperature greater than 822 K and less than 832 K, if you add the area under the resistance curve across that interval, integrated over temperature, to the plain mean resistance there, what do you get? 122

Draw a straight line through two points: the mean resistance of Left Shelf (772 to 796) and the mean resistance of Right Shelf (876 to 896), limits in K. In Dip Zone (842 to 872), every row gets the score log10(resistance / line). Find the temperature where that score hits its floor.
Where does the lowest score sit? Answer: 869 K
